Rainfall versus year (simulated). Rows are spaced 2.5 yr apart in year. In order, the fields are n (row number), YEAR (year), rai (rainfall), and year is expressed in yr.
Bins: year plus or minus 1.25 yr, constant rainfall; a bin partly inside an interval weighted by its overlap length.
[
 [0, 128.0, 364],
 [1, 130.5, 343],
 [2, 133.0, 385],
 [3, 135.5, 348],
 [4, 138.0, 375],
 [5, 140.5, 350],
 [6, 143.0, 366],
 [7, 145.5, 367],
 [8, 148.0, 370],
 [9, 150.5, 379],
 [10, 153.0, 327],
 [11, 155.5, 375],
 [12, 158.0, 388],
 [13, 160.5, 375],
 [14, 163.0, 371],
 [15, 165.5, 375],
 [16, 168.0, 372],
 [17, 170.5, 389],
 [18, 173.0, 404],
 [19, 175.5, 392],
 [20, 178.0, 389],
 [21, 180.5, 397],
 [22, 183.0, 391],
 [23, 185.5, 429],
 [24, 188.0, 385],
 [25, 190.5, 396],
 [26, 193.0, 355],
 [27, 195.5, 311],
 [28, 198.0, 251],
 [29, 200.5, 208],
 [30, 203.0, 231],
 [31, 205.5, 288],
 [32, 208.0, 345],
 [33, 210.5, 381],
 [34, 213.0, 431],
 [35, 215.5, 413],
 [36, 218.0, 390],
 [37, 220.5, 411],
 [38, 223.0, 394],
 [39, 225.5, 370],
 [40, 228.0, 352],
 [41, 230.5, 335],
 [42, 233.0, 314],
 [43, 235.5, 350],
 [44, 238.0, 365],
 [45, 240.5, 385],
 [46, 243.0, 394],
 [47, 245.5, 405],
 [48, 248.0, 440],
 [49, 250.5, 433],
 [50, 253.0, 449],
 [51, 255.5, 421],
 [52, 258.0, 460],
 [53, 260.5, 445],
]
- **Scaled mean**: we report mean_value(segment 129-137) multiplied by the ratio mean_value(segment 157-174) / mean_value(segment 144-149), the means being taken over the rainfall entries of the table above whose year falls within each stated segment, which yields 372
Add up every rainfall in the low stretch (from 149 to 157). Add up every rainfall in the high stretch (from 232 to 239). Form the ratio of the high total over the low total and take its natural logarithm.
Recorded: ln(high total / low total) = -0.05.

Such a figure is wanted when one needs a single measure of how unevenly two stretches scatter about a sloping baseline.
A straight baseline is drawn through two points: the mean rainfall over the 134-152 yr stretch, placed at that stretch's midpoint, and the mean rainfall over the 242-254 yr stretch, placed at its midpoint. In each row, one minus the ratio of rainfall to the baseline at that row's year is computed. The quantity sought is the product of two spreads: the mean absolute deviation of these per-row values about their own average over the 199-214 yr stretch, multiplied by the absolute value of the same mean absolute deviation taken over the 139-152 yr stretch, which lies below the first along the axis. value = 0.003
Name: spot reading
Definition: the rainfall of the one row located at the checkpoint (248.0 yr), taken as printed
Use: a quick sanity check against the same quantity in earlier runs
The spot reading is 440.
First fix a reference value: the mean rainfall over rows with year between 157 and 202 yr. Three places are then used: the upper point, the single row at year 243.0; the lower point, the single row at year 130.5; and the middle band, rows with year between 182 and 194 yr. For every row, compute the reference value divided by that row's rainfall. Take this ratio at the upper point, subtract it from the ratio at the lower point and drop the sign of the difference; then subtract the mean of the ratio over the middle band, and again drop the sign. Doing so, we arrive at 0.80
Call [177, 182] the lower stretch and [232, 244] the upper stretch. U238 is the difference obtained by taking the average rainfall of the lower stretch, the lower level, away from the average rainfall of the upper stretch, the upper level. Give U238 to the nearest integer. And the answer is -31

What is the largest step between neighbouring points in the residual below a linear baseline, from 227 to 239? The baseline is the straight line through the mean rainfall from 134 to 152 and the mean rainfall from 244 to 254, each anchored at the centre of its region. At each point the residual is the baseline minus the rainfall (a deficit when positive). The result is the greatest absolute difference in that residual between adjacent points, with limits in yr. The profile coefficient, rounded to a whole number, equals 34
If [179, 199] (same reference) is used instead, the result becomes 62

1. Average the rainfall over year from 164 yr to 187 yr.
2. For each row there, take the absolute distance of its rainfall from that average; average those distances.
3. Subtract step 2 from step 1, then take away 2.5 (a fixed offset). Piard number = 379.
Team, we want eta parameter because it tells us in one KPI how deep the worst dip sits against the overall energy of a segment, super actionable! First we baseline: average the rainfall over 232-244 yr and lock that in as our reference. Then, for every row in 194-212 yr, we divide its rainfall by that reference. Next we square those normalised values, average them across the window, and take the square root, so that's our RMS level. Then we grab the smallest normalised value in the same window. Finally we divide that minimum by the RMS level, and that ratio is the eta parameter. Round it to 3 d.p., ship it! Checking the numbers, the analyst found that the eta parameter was 0.708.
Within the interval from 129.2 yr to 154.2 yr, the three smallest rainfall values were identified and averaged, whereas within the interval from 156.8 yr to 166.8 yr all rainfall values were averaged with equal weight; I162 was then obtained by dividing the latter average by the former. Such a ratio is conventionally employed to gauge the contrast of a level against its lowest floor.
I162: 1.11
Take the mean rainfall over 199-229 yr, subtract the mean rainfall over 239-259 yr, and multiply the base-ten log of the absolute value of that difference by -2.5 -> -4.6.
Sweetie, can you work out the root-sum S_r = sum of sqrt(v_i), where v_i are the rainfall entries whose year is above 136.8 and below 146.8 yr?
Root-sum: 76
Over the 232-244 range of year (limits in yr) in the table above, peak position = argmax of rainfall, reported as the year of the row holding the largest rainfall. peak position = 243.0 yr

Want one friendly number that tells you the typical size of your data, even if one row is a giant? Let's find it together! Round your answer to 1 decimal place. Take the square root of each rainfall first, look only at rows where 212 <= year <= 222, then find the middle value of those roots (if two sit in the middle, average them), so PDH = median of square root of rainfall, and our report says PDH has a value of 20.3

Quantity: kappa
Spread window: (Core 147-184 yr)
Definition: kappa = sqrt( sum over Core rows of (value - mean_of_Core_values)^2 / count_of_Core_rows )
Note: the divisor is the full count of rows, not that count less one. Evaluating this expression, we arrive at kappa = 17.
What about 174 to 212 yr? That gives 67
